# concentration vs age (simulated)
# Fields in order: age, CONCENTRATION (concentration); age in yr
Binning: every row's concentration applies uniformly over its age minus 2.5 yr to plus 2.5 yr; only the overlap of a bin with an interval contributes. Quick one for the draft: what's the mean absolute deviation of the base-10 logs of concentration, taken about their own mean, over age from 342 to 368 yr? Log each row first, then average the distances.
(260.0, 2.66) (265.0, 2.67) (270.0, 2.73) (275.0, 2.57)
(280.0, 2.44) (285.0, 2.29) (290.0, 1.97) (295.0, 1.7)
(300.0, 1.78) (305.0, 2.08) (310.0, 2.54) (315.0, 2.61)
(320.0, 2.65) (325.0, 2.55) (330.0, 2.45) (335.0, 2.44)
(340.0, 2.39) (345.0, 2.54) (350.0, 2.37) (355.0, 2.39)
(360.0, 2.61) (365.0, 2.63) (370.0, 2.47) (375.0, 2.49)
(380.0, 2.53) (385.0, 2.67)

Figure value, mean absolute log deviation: 0.018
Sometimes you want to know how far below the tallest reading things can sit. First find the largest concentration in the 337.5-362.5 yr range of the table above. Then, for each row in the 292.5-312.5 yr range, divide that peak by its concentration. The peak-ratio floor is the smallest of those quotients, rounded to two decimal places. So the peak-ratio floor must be 1.03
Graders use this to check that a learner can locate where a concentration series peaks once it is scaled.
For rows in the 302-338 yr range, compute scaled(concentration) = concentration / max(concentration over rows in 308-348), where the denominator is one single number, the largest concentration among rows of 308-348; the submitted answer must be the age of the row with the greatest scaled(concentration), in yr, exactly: 320.0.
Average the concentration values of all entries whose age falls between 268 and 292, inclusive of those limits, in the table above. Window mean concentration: 2.40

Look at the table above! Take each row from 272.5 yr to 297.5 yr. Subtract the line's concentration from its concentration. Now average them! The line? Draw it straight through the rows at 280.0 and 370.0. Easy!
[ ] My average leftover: -0.25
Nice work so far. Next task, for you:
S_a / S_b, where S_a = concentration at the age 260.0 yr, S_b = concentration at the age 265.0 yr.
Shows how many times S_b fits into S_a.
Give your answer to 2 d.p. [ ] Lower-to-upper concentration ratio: 1.00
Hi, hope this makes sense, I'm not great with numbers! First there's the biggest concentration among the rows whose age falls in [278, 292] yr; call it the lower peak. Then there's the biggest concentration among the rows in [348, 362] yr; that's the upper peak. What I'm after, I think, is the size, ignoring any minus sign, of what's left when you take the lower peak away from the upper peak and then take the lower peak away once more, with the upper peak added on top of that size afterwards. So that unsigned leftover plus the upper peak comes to 4.88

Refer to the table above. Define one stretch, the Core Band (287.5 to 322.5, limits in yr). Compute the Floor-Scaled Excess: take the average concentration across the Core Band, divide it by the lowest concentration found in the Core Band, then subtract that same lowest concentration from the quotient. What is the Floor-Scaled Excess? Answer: -0.41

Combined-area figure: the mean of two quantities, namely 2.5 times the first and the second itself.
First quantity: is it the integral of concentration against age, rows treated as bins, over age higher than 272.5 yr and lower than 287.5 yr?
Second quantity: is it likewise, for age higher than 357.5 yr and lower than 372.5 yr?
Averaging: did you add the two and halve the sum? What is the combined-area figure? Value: 65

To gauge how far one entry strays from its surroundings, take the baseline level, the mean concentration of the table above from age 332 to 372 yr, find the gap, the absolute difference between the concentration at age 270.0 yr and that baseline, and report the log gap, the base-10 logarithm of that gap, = -0.6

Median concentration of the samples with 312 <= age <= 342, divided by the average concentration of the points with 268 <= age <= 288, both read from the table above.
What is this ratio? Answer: 1.00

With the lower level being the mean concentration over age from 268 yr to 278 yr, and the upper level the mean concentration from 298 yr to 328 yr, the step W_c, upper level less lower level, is -0.3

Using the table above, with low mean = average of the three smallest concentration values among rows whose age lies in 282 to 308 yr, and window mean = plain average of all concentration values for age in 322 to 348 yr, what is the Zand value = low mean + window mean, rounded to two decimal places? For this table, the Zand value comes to 4.29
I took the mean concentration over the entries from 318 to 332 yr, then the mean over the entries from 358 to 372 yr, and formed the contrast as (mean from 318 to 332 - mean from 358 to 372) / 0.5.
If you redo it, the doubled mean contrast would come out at -0.04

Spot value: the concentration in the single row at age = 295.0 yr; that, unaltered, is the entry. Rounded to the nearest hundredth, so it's 1.70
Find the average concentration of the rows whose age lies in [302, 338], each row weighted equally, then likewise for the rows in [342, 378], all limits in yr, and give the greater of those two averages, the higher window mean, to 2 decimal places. 2.50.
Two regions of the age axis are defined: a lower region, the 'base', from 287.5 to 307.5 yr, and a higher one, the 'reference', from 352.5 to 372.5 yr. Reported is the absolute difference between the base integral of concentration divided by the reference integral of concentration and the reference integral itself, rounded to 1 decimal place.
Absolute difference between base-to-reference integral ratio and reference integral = 49.8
